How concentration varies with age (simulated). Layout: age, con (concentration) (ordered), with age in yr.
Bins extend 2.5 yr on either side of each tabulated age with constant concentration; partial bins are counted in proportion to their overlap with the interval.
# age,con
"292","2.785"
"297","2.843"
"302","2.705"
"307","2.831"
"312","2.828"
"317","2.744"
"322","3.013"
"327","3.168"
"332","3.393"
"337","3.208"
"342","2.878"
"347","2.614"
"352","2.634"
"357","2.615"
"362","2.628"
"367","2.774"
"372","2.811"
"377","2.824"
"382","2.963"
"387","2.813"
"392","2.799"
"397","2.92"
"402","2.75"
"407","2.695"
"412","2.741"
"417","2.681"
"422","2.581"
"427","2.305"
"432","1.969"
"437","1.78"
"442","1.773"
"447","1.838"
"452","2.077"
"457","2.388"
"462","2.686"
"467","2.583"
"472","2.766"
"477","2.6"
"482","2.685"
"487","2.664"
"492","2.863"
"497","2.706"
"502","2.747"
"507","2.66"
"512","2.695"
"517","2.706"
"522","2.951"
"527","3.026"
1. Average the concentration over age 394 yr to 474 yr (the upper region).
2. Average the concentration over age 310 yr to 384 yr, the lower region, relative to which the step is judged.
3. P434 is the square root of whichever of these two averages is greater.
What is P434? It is 1.69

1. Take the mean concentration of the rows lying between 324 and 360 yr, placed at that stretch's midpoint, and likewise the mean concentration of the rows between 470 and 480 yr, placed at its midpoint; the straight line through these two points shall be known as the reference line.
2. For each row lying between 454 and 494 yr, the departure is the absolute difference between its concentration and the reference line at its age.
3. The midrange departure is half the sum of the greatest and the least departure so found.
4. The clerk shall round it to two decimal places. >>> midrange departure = 0.17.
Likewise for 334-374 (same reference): 0.18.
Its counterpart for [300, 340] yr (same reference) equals 0.25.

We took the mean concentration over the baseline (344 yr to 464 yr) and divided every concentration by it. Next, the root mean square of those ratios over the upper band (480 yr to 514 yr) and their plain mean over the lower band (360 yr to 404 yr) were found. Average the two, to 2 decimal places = 1.09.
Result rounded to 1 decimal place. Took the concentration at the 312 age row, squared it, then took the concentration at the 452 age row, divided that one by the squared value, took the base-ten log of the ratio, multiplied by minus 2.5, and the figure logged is 1.5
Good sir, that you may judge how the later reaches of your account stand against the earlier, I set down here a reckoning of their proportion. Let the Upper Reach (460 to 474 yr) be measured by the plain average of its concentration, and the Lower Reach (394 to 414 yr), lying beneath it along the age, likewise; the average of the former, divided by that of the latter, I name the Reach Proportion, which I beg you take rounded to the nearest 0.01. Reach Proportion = 0.96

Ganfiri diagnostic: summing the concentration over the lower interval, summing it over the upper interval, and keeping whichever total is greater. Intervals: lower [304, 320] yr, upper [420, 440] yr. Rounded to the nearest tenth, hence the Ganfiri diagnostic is 8.6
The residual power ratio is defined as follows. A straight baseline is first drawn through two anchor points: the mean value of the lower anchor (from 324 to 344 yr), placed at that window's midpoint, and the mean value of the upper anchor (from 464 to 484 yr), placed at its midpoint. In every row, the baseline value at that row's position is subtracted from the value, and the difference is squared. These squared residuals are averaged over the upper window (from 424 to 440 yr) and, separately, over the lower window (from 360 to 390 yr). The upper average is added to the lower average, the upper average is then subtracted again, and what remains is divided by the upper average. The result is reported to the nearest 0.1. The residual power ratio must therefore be 0.1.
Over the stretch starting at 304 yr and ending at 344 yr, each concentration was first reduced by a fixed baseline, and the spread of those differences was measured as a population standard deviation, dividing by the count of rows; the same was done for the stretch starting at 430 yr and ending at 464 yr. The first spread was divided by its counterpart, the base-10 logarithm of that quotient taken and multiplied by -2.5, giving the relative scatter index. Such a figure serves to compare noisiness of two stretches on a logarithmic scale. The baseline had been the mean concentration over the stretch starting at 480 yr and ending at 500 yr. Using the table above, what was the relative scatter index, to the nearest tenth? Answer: 0.4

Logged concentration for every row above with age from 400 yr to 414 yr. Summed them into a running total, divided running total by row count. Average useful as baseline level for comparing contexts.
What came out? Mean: 2.73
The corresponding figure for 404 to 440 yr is 2.39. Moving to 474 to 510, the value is 2.70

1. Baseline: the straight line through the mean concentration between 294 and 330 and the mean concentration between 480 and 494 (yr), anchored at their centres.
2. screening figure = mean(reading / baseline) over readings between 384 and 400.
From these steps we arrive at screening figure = 1.0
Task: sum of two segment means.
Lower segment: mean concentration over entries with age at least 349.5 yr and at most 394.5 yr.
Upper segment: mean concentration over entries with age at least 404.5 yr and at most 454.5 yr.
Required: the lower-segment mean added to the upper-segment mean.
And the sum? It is 5.01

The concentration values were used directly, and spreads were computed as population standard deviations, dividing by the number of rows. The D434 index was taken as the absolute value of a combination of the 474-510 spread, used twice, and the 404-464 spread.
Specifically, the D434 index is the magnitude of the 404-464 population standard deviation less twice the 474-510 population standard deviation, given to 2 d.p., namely 0.22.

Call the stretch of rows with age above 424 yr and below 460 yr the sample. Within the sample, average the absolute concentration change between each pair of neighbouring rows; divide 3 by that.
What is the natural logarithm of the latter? 2.75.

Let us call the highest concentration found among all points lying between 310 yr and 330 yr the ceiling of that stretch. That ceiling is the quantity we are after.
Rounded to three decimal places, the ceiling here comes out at 3.168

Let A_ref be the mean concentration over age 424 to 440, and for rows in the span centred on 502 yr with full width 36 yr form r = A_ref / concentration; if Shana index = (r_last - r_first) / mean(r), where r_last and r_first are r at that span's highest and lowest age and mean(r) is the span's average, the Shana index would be -0.02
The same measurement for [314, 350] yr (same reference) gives 0.05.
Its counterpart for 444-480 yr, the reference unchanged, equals -0.38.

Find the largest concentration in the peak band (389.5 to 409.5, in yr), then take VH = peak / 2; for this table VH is 1.46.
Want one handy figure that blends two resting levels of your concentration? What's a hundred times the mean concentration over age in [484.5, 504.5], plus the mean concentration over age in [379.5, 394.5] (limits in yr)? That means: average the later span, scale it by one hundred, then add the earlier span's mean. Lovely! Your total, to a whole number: 277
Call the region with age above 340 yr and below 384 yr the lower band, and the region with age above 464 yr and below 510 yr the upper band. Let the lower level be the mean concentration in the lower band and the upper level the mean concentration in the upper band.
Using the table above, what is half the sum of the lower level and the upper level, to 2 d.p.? 2.72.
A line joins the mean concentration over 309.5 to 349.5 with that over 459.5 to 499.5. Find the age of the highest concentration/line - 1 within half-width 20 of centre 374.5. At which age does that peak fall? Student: 382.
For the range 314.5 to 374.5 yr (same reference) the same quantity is 332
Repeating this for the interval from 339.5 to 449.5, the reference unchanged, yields 382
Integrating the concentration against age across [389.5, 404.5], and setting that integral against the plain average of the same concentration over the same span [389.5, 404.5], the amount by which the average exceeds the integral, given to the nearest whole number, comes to -40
